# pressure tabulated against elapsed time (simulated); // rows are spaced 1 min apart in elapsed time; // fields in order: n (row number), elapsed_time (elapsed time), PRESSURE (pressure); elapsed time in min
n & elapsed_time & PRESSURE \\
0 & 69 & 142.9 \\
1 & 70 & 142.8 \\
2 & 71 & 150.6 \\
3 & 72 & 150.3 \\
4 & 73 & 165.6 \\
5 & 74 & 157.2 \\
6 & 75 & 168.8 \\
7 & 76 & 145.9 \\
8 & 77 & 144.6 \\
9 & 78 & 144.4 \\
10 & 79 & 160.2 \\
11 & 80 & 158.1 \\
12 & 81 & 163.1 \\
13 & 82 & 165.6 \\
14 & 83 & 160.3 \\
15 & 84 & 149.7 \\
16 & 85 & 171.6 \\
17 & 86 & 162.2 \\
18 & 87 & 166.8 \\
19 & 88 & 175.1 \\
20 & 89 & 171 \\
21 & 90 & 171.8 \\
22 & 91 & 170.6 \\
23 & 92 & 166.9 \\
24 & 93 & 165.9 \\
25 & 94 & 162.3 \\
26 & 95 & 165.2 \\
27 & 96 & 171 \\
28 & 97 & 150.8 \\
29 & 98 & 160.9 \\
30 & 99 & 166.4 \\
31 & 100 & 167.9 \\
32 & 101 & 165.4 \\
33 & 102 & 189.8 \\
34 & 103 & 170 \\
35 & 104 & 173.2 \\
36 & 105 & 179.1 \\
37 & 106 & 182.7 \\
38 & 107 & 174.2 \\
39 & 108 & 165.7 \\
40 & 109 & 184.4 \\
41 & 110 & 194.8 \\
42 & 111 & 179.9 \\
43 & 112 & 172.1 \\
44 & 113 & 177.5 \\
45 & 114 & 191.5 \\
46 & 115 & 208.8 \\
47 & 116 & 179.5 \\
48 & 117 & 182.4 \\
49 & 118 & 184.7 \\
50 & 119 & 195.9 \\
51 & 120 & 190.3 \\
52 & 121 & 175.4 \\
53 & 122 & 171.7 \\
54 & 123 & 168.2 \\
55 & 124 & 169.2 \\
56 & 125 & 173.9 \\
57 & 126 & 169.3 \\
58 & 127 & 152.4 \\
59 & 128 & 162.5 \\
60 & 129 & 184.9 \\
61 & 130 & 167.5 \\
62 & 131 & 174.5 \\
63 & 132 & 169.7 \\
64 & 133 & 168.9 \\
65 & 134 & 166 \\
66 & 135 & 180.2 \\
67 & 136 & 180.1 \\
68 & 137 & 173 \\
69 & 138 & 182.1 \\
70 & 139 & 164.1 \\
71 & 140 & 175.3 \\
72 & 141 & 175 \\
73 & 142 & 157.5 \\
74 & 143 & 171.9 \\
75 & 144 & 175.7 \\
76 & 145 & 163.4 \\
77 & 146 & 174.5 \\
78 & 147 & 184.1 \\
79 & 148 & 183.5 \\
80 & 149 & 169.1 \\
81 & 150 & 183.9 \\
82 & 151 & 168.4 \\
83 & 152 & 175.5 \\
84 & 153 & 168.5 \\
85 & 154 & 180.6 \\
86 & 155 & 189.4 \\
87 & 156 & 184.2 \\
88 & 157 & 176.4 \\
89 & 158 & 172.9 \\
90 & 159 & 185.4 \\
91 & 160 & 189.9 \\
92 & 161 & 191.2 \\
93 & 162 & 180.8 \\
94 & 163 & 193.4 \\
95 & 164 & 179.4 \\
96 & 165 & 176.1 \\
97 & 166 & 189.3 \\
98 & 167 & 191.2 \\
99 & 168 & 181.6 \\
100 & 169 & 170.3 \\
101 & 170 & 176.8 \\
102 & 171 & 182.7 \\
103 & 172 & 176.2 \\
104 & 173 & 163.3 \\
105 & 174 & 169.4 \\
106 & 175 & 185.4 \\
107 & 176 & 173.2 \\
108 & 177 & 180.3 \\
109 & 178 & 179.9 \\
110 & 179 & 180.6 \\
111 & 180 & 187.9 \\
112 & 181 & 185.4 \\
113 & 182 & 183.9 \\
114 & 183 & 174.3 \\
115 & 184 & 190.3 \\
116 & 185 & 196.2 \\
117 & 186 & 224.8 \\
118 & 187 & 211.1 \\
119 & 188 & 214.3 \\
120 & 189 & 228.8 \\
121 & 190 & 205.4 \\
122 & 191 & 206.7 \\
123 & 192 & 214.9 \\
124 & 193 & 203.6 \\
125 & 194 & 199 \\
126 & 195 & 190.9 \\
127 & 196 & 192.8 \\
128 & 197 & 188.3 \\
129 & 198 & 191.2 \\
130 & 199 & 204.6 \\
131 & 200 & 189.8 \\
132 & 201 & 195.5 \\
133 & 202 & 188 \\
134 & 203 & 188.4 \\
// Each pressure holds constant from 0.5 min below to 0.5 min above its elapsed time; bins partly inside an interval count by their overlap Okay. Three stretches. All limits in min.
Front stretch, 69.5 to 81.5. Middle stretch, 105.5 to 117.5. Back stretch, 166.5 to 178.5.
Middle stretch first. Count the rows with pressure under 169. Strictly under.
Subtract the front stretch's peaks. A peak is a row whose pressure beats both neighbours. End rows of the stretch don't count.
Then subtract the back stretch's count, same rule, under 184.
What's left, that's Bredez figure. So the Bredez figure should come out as -13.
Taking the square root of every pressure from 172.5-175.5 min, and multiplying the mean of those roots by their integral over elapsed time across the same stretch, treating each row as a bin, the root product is 518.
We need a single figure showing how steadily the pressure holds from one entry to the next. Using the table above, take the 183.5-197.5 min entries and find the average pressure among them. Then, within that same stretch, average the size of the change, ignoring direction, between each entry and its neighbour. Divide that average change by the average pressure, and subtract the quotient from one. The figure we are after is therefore 0.951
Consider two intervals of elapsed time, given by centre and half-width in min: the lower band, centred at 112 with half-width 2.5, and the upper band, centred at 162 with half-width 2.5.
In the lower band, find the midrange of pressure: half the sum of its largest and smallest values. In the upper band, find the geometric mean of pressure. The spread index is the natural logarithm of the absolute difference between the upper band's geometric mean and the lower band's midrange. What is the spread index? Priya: 1.2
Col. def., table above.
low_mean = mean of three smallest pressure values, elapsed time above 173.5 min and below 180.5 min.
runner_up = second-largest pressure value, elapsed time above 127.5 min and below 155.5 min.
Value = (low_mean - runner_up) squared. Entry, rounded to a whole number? 115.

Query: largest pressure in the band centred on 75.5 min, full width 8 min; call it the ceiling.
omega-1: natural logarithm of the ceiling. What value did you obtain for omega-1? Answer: 5.13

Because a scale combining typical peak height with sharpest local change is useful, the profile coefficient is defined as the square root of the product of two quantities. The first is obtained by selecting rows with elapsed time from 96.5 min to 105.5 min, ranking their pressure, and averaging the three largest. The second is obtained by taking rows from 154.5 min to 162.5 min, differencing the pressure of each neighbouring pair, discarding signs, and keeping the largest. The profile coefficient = 47.5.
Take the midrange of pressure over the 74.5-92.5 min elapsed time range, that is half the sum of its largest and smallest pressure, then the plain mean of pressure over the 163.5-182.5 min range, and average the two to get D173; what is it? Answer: 170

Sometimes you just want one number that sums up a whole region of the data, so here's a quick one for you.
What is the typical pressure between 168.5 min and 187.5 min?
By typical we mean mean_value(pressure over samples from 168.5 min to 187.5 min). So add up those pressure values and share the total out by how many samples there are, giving 183.8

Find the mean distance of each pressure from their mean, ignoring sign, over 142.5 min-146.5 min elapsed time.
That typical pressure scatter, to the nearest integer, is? 4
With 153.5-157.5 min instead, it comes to 4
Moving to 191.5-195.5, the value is 7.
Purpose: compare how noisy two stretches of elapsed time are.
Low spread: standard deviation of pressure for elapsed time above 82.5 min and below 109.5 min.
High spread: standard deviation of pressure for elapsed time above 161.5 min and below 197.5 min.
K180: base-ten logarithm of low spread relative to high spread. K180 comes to -0.24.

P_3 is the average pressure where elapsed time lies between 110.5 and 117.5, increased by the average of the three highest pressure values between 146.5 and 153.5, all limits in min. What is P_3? 368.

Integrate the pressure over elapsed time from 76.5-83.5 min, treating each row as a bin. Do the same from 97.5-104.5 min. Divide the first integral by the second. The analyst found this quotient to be 0.92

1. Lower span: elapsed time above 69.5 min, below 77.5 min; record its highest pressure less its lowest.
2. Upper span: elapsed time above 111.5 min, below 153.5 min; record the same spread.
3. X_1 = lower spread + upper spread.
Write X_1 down 82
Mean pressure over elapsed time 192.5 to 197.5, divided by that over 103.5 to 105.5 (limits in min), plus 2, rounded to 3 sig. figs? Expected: 3.11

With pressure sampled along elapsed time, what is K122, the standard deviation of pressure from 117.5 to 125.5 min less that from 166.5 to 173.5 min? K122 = 1.3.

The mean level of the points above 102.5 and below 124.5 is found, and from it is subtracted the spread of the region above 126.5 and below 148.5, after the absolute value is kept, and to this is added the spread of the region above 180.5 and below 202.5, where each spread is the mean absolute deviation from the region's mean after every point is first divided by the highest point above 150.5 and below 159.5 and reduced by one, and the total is 181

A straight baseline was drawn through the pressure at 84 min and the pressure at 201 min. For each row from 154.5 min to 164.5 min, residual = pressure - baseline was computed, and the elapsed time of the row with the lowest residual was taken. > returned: 158 min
